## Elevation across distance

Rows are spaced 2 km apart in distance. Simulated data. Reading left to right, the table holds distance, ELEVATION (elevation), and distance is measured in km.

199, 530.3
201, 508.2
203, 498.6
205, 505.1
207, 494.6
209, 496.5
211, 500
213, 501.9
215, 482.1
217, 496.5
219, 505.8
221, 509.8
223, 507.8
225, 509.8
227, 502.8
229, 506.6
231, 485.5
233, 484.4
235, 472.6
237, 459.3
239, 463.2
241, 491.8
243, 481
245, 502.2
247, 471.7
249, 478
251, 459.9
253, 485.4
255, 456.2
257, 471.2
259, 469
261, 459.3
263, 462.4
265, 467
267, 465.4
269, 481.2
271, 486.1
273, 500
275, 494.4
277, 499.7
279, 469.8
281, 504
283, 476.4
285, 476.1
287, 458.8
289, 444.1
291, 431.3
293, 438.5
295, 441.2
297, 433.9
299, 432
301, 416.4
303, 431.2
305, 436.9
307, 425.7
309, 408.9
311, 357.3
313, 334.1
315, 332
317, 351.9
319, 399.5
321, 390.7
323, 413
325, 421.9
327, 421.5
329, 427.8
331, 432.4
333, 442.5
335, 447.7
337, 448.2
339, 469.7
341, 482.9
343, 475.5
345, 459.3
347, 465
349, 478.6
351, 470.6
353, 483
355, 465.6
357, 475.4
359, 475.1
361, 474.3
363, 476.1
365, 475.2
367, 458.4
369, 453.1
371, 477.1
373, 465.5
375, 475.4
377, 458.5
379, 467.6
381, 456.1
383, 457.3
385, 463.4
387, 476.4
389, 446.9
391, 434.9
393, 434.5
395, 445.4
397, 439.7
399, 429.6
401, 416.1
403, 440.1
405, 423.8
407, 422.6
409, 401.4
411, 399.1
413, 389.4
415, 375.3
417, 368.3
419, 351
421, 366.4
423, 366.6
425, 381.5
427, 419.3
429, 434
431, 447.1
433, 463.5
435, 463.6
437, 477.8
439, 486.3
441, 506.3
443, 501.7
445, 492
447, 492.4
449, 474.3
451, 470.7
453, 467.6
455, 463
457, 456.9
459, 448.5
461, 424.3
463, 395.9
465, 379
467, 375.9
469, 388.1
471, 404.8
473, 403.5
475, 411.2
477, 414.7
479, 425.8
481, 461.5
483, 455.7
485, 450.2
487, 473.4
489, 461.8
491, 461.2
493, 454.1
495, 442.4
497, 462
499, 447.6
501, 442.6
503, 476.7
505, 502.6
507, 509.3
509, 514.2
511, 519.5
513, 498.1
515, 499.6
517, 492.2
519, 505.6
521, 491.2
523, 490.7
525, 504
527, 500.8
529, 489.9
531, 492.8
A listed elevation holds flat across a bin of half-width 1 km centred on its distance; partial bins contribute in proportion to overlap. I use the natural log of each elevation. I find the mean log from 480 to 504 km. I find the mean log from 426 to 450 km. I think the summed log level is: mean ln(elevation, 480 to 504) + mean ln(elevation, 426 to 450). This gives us 12.3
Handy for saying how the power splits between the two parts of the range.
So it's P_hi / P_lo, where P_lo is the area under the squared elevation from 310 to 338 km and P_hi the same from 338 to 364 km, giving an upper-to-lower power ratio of 1.3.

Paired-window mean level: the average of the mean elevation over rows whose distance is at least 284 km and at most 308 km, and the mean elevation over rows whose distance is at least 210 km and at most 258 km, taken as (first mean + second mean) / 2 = 463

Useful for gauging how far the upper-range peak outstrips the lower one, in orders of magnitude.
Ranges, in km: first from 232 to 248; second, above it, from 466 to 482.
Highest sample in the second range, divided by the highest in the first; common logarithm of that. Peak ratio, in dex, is -0.037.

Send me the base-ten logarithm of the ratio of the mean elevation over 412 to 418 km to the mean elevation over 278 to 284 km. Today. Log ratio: -0.11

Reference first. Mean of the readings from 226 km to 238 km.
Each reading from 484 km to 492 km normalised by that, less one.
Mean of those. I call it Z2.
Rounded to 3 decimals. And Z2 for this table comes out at -0.049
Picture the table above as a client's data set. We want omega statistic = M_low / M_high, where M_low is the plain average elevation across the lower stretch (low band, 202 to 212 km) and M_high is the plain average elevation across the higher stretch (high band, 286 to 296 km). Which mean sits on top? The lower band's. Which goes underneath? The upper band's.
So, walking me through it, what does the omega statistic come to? 1.127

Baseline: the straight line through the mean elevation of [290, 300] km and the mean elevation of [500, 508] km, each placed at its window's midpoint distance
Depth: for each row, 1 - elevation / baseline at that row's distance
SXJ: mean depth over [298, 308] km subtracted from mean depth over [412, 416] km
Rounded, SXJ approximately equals 0.15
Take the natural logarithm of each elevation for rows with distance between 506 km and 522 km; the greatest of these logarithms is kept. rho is 6.253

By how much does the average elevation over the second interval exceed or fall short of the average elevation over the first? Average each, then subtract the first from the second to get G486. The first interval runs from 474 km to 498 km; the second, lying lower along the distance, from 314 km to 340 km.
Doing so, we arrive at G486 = -33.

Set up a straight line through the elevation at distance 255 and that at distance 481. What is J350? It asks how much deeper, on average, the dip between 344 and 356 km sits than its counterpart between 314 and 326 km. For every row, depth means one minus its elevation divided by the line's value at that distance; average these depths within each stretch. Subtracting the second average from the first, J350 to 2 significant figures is -0.19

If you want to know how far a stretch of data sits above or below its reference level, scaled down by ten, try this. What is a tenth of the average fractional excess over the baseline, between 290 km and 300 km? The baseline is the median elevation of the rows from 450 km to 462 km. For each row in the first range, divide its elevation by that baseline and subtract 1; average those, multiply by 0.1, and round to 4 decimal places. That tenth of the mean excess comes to -0.0053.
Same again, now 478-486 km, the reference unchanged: -0.0025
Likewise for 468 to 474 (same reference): -0.0133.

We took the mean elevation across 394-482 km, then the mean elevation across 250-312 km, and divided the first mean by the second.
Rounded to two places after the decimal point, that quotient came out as 0.94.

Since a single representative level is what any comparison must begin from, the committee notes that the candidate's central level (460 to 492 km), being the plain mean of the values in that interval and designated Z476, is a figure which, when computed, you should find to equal 424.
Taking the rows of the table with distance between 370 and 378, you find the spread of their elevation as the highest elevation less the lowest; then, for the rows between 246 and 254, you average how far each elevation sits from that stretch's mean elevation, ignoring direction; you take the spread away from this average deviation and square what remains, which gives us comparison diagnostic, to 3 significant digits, 113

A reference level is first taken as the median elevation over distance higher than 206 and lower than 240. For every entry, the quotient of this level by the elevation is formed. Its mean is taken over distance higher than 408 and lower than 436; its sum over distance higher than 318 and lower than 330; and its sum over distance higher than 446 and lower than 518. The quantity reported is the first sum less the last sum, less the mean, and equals -34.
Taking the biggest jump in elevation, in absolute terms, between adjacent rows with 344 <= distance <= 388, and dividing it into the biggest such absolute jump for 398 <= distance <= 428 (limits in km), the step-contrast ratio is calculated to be 1.6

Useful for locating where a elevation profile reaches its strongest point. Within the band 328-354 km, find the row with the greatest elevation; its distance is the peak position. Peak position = 353 km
